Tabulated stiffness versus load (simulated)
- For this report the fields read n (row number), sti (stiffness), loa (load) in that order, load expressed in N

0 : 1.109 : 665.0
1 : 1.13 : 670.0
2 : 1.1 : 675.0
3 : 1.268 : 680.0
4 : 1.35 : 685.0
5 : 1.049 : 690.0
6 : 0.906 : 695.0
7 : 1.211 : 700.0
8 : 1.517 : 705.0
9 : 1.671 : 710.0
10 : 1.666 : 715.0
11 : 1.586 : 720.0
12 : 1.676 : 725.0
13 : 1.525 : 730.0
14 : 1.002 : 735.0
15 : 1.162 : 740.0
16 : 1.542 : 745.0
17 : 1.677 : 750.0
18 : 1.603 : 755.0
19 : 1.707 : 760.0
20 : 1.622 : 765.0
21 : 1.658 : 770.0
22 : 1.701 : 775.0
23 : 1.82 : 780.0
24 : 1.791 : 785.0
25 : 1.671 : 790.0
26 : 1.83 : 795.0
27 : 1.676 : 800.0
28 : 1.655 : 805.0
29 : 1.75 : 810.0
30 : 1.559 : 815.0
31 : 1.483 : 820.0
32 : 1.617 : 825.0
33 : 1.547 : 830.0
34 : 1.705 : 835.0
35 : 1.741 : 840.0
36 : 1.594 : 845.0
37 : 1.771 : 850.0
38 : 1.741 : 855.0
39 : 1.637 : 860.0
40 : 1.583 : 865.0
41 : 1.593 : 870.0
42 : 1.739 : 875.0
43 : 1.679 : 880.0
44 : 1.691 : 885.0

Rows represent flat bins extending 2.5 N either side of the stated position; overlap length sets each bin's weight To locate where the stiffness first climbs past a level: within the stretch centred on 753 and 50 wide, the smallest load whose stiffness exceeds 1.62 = 750.0 N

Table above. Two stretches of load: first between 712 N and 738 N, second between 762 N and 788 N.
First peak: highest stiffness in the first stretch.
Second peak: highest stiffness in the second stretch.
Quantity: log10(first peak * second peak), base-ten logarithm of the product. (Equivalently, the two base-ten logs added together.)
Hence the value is 0.484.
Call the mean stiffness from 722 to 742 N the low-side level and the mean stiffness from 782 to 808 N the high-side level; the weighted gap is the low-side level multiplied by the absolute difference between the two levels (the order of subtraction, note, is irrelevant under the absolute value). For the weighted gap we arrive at 0.51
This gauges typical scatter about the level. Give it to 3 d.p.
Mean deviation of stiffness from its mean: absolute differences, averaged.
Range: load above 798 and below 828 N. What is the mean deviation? 0.070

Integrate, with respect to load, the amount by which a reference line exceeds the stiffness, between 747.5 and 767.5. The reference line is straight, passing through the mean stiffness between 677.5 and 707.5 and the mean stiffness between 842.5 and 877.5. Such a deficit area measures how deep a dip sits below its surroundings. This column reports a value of -5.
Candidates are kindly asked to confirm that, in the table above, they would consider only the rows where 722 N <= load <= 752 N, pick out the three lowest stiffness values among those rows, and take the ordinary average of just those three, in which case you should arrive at 1.23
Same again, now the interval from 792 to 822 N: 1.57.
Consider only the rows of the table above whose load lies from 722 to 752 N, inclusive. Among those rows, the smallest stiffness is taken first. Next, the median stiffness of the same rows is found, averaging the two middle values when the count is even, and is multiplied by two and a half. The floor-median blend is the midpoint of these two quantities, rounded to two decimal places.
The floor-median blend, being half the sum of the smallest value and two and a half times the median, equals 2.42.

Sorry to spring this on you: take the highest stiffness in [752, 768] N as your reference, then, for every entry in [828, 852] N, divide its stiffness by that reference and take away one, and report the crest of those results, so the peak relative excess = 0.04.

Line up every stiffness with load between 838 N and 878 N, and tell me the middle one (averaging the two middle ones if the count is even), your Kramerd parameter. 1.69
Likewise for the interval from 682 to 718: 1.35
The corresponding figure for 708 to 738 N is 1.63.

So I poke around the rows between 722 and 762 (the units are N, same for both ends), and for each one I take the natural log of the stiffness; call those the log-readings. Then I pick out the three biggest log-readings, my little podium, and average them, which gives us 0.52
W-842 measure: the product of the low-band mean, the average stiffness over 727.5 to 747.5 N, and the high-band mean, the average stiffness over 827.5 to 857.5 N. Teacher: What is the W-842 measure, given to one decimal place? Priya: 2.2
